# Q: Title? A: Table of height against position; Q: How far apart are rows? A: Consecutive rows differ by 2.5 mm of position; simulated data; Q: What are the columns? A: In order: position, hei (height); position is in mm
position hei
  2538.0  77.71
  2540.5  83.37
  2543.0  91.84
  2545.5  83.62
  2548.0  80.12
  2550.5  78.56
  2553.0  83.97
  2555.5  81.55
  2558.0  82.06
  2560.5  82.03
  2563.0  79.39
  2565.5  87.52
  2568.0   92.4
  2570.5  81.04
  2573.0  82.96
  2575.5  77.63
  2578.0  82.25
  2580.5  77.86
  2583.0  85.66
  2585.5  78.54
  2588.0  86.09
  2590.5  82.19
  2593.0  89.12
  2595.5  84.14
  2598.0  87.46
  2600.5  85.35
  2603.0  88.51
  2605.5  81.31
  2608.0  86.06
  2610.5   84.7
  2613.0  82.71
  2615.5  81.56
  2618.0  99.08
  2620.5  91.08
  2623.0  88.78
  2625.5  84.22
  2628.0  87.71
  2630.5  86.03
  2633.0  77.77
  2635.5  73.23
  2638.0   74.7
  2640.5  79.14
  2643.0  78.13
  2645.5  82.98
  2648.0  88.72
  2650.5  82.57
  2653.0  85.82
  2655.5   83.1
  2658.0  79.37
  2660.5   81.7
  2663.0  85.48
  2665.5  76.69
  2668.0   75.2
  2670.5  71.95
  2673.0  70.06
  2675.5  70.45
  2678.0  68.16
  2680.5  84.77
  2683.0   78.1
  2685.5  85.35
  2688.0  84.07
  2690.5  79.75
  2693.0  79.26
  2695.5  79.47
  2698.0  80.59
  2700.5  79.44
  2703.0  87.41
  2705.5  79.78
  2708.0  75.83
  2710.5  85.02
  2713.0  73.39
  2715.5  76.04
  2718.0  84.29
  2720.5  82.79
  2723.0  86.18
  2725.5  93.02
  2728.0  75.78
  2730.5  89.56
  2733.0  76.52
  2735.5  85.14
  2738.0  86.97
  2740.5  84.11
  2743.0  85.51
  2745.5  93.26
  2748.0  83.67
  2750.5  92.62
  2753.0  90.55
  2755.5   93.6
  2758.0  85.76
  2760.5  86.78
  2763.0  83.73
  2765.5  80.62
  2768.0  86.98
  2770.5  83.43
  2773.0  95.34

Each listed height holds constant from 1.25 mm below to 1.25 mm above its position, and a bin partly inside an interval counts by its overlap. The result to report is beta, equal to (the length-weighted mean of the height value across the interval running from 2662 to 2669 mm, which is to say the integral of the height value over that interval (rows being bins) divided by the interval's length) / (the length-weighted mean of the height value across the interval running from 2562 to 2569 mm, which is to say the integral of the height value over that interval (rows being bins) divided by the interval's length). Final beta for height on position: 0.91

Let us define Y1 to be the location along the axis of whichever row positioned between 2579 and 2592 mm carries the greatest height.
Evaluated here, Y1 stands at 2588.0 mm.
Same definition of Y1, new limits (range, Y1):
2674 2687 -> 2685.5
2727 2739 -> 2730.5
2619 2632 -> 2620.5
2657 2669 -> 2663.0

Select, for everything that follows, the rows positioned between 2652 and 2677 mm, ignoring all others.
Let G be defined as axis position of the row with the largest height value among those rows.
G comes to 2653.0 mm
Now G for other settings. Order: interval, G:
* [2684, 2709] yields 2703.0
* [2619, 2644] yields 2620.5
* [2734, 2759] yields 2755.5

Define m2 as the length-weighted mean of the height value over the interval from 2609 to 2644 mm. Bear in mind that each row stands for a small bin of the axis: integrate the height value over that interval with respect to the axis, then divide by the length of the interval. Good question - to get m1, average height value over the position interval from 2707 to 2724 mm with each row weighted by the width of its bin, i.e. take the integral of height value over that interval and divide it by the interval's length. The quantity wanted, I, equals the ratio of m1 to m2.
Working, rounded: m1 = 80.5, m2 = 84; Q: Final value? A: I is 0.963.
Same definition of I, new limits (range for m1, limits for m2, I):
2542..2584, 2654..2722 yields 1.046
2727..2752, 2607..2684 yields 1.051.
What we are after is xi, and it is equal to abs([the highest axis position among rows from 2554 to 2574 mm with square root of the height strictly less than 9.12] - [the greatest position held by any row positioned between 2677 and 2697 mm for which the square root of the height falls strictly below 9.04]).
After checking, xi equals 122.5 mm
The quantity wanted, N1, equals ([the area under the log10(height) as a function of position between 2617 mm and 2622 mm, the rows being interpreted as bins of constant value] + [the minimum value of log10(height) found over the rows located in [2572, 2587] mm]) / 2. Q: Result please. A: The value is 6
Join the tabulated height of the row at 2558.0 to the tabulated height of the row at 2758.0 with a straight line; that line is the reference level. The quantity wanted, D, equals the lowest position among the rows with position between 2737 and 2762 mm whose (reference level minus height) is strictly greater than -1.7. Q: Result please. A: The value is 2738.0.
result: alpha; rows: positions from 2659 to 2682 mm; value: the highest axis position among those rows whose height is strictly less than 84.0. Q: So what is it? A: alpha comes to 2678.0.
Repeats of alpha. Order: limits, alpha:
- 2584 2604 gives 2590.5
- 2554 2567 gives 2563.0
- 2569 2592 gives 2590.5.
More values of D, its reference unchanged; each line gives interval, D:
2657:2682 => 2658.0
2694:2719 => 2695.5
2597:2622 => 2605.5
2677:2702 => 2678.0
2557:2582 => 2558.0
